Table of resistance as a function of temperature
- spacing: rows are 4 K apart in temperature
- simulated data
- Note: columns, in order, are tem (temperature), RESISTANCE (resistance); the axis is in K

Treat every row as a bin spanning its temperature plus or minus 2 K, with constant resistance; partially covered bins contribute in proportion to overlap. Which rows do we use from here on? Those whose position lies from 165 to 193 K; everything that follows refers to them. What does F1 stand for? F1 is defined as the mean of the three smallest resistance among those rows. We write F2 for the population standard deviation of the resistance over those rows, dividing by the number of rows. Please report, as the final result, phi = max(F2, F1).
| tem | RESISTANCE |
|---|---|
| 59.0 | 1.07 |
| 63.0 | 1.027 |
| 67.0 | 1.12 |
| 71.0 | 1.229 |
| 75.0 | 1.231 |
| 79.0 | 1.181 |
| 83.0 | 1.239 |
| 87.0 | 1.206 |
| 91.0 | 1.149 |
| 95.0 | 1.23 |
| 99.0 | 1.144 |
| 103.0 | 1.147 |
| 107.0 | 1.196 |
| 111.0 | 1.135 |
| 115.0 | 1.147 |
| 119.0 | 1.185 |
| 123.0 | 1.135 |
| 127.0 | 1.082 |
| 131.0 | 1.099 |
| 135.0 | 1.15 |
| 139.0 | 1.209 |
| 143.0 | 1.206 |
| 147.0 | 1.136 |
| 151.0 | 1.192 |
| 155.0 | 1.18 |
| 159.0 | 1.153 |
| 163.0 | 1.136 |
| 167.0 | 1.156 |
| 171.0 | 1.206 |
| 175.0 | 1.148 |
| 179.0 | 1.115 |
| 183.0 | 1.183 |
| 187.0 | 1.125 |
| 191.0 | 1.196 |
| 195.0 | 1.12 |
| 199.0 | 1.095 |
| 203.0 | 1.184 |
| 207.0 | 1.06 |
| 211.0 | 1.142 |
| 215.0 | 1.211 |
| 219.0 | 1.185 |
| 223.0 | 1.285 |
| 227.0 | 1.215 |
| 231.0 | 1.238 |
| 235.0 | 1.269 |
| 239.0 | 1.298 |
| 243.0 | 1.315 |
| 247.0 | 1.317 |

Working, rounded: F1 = 1.13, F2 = 0.032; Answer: 1.13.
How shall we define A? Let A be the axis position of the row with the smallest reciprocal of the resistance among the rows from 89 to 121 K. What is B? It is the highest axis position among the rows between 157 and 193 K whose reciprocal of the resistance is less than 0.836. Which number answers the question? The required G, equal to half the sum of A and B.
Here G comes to 133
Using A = 95.0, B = 171.0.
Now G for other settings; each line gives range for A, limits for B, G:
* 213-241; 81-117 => 167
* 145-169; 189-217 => 183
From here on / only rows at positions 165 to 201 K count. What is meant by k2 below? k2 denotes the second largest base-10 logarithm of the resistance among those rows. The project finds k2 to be 0.078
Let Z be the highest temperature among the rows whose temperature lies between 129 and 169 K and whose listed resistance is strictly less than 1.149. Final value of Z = 163.0 K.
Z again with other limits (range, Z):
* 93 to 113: 111.0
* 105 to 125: 123.0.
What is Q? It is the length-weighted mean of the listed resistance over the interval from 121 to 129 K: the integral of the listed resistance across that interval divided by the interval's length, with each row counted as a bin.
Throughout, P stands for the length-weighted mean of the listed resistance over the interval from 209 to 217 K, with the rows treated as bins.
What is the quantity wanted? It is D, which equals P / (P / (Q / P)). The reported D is 0.94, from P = 1.18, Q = 1.11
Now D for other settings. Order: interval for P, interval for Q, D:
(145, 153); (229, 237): 1.08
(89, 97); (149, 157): 1.00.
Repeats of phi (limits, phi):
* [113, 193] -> 1.10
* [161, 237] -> 1.09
